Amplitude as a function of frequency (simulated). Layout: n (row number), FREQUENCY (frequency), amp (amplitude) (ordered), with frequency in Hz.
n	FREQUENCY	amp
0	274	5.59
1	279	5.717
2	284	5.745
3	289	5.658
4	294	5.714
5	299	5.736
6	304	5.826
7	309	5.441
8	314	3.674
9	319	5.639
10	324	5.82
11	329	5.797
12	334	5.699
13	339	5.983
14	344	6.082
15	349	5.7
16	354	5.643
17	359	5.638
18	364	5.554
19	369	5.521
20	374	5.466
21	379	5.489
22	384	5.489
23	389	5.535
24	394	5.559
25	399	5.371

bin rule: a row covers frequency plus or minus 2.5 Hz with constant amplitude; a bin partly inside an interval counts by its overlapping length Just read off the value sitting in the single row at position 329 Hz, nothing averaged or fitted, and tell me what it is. 5.797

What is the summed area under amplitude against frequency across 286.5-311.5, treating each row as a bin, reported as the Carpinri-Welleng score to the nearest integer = 142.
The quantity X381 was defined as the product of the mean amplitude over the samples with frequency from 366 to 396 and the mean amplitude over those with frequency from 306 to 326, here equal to 28.3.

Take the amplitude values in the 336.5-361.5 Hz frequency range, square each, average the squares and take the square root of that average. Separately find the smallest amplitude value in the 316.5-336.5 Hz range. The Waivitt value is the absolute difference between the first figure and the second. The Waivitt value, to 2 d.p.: 0.17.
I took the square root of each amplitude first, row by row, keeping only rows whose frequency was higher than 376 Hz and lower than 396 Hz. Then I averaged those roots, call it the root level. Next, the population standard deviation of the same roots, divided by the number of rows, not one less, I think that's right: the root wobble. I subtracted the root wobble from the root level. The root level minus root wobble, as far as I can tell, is 2.34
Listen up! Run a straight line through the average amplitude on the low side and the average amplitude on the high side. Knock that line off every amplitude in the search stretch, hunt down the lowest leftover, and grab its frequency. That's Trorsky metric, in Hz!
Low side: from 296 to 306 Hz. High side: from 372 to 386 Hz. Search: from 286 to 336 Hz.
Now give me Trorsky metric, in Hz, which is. 314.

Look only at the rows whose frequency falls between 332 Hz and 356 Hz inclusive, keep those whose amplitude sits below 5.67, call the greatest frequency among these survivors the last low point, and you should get 354 Hz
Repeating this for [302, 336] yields 319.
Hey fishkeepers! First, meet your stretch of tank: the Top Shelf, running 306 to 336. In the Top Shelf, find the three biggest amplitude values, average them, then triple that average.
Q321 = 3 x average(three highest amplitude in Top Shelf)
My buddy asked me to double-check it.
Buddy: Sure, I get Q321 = 17.3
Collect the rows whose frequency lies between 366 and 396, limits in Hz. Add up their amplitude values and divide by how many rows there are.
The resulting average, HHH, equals 5.5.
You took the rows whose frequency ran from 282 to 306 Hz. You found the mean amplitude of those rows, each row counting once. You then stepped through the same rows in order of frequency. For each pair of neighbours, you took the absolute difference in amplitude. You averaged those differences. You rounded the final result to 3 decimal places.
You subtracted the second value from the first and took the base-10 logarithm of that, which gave 0.754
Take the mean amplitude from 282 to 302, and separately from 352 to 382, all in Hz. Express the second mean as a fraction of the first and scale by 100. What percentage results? 97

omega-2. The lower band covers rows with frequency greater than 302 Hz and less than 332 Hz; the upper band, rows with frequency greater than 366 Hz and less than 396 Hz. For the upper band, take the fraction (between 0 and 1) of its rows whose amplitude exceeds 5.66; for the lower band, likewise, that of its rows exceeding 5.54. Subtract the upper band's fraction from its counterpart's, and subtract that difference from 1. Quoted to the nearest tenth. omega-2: 0.3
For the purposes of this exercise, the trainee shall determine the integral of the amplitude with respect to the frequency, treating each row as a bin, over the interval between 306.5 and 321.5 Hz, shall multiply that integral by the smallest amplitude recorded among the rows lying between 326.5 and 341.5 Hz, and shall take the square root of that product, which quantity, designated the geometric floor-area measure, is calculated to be 20.5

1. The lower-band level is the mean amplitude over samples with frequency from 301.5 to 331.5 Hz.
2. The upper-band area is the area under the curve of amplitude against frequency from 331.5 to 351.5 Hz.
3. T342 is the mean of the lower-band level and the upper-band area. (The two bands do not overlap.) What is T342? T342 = 61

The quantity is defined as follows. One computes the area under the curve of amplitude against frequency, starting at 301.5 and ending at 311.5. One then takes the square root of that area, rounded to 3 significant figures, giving 7.51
